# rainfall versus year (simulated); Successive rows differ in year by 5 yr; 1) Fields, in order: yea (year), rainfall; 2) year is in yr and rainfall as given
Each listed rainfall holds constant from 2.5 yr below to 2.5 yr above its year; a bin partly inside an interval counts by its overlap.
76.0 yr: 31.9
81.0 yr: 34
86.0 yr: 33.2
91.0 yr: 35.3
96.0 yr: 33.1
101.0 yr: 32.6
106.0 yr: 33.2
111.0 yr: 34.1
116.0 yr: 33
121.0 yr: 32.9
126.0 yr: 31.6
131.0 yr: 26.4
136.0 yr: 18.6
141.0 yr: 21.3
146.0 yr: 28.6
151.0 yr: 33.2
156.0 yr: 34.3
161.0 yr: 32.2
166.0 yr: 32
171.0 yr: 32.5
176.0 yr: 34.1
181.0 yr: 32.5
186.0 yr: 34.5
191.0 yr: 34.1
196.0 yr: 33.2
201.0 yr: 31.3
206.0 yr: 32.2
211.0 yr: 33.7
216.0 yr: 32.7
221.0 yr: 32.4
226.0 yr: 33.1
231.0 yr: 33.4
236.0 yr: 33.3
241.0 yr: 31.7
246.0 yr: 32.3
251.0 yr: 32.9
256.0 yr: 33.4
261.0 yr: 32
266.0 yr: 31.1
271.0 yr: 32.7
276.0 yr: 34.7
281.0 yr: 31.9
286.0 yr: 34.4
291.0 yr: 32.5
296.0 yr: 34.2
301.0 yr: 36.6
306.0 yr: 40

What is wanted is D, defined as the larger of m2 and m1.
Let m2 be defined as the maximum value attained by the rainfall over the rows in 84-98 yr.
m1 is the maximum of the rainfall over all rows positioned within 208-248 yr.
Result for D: 35.3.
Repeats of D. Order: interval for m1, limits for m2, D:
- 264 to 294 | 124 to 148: 34.7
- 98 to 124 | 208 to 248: 34.1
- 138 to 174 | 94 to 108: 34.3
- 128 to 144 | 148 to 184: 34.3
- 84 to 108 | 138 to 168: 35.3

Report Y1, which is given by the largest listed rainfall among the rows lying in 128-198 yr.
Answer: 34.5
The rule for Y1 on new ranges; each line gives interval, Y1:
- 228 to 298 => 34.7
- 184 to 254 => 34.5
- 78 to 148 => 35.3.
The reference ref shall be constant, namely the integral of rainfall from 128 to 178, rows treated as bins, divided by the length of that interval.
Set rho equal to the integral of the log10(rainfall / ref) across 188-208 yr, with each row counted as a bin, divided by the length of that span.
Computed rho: 0.048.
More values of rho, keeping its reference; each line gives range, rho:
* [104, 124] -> 0.055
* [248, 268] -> 0.043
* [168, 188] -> 0.056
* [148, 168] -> 0.049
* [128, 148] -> -0.097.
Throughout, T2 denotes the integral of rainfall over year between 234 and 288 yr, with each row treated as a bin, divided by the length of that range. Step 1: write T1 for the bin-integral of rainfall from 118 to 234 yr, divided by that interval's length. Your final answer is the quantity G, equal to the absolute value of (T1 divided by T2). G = 0.96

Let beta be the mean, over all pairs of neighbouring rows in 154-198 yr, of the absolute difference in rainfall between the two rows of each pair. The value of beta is 1.2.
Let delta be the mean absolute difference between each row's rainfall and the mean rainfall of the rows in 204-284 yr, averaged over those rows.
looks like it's 0.7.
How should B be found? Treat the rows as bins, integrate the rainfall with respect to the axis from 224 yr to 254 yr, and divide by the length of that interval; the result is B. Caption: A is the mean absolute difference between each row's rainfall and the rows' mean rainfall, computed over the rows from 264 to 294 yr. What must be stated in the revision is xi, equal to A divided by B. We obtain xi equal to 0.034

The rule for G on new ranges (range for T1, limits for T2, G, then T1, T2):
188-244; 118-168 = 1.13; 32.8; 29.1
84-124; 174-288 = 1.01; 33.4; 32.9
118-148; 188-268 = 0.81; 26.6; 32.7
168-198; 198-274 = 1.03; 33.5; 32.6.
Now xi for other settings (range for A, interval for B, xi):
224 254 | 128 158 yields 0.019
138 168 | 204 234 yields 0.108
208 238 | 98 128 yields 0.011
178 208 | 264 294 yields 0.029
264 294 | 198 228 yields 0.034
